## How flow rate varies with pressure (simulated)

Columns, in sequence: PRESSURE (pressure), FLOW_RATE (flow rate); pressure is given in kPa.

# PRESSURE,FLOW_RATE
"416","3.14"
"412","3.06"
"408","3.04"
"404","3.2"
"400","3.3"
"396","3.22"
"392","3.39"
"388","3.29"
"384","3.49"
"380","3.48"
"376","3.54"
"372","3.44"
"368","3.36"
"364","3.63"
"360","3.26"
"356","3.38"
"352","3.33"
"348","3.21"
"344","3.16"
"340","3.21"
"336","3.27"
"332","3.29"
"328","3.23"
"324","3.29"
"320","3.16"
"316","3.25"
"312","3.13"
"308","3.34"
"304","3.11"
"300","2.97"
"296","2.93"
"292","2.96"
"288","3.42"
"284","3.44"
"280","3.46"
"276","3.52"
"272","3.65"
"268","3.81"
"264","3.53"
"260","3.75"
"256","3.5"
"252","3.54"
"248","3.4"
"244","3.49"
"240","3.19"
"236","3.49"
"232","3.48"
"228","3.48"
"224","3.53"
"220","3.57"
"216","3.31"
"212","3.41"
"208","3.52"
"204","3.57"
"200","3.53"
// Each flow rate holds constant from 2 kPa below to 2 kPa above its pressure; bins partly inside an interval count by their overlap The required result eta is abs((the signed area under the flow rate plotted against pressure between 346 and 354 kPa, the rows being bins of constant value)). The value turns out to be 26.2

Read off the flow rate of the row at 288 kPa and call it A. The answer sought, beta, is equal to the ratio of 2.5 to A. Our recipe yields 0.73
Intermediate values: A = 3.42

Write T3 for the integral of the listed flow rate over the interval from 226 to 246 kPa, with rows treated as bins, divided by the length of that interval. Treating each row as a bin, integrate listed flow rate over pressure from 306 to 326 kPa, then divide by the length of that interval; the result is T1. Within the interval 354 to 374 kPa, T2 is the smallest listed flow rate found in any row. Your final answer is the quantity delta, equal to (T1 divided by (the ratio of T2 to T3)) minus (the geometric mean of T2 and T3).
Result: 0.1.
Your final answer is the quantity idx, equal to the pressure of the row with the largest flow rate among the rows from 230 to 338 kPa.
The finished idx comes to 268 kPa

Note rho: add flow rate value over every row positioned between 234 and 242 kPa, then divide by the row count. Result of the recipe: 3.34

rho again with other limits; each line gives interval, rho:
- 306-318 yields 3.24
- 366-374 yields 3.40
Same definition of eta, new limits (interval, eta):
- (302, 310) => 25.8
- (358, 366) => 27.6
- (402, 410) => 25.0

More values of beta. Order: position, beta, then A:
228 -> 0.72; 3.48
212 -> 0.73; 3.41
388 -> 0.76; 3.29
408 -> 0.82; 3.04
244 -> 0.72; 3.49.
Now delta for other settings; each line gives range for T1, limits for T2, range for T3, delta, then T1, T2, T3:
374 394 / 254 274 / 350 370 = -0.1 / 3.44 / 3.5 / 3.39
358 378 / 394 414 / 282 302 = 0.5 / 3.45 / 3.04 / 3.14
